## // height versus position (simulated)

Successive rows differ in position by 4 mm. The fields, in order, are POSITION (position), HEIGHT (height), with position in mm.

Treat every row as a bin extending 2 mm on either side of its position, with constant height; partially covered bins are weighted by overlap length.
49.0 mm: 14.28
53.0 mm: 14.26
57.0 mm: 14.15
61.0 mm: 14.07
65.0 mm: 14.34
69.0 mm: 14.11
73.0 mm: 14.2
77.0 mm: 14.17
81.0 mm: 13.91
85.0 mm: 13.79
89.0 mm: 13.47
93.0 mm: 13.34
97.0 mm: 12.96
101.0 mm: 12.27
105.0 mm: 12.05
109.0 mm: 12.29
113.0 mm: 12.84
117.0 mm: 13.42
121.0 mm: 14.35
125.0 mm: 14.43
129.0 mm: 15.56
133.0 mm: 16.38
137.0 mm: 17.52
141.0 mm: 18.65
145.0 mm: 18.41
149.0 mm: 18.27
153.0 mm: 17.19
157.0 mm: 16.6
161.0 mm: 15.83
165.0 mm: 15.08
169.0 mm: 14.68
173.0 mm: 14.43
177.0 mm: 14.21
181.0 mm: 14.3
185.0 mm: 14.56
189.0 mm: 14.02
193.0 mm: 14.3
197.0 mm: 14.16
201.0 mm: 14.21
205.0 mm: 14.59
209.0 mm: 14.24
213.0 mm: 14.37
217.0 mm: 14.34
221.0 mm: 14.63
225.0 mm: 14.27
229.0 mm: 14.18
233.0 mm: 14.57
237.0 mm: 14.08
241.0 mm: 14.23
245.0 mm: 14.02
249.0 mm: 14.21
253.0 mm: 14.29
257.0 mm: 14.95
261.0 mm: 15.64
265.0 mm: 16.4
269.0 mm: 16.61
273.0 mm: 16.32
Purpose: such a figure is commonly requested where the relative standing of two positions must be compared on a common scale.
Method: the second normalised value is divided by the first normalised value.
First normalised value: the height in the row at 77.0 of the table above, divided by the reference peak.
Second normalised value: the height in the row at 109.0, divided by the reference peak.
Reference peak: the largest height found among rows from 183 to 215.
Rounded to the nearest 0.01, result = 0.87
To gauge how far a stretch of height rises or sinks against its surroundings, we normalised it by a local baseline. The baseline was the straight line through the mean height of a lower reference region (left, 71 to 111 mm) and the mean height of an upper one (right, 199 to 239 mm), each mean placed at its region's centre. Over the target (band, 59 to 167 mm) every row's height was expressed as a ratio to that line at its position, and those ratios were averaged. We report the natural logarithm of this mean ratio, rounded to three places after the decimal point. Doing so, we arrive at 0.095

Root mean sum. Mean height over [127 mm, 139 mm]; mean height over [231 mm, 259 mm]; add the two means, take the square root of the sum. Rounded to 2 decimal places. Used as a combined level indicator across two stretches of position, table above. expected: 5.55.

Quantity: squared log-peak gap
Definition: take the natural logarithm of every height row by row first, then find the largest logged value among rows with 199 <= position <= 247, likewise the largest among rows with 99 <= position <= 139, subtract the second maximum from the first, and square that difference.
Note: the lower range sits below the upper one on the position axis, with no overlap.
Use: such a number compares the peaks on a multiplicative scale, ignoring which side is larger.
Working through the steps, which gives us 0.03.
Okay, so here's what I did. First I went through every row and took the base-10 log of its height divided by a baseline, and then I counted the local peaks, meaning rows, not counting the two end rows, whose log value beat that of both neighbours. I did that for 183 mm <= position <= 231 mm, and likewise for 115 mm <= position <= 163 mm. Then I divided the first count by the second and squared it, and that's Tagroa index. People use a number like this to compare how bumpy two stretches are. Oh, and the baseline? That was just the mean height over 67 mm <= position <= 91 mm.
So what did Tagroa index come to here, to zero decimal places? 16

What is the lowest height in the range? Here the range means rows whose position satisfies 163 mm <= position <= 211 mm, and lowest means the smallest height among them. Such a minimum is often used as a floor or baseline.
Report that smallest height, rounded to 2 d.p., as 14.02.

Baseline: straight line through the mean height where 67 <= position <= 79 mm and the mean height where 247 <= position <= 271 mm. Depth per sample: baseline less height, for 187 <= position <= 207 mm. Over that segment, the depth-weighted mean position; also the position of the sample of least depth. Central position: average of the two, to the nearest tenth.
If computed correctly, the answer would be 200.5 mm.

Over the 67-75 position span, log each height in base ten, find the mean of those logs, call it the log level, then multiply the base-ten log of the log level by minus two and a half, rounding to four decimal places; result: -0.1526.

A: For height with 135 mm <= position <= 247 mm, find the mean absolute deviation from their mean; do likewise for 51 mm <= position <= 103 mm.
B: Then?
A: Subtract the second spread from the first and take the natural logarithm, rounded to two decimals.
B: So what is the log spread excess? -0.34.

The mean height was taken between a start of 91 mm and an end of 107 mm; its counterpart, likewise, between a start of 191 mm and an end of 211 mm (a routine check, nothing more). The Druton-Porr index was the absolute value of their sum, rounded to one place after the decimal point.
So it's 27.0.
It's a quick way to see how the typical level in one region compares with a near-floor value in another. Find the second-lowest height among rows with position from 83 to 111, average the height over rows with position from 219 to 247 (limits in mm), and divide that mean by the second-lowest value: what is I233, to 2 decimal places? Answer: 1.16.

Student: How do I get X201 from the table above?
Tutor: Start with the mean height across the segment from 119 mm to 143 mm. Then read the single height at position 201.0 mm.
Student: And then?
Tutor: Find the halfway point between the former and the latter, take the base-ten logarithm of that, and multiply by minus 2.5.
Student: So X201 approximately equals -2.95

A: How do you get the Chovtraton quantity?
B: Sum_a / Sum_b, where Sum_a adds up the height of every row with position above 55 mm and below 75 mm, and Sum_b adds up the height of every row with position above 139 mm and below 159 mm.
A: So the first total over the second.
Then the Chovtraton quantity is 0.80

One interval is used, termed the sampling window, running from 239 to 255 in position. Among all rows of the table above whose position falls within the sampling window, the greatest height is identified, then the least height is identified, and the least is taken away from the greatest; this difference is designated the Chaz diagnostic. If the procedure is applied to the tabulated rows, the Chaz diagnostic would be 0.27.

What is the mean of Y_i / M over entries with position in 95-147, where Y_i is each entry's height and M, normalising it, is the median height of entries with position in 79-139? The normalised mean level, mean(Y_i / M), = 1.09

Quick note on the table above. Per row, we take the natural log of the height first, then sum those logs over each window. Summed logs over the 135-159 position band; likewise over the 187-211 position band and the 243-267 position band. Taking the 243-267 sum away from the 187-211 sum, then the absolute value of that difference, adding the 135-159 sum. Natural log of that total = 2.864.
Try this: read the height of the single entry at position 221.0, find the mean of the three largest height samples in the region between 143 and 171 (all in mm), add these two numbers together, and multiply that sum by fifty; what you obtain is 1629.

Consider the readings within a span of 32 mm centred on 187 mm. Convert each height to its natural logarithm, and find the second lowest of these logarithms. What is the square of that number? 7.02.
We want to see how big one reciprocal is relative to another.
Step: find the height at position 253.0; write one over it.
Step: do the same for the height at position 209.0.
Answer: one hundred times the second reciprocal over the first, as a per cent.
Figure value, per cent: 100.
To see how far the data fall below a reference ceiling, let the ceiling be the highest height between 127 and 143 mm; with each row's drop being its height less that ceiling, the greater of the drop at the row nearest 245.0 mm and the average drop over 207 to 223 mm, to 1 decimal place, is -4.3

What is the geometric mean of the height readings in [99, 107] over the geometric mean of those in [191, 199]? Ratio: 0.85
